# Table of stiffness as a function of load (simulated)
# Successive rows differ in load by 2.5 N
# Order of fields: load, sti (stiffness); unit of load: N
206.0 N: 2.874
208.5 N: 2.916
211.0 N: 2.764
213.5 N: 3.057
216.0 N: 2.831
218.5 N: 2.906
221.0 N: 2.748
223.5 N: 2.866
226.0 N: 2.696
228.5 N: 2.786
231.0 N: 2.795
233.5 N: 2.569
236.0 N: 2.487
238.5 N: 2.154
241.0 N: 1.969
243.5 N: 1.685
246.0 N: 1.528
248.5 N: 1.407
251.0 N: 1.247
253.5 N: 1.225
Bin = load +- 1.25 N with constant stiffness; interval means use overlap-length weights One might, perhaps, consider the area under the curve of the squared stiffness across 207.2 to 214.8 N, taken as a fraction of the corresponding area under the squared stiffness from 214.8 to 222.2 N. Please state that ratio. 1.1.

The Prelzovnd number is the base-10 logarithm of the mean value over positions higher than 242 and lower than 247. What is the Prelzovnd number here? 0.21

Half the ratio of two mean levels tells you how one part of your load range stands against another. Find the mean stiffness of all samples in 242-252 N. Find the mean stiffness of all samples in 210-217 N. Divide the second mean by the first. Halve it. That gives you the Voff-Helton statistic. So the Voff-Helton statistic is 1.0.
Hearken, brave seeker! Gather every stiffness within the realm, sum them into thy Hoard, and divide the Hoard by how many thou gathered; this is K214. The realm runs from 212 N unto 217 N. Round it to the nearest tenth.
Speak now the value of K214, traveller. 2.9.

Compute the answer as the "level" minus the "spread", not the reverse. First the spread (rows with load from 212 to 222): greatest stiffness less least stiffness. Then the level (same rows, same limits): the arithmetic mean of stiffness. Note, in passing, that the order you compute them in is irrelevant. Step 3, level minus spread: 2.6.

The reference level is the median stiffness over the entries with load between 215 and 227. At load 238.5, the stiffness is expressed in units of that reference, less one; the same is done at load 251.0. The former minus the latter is 0.32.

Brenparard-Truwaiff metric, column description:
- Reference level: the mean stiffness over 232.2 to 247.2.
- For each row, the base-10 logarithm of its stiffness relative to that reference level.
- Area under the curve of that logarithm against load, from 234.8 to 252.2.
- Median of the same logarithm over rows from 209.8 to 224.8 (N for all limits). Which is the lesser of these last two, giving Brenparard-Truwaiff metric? -1.3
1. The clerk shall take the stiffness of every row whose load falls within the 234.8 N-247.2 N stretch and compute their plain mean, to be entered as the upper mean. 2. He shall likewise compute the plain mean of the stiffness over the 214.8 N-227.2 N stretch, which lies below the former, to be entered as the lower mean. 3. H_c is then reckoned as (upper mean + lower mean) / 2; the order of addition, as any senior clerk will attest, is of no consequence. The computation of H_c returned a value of 2.4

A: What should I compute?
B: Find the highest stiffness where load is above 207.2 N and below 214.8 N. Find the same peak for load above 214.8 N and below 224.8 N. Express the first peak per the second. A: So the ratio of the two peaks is 1.05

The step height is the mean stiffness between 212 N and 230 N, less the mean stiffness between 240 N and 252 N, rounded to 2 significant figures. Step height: 1.3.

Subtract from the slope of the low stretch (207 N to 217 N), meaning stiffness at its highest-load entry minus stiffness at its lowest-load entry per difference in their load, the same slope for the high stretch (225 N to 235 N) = 0.01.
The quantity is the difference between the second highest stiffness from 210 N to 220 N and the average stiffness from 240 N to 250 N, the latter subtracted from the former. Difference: 1.3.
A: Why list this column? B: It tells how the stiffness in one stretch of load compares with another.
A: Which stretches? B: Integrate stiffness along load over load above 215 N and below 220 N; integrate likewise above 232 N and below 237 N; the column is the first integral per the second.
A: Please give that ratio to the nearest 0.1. 1.1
